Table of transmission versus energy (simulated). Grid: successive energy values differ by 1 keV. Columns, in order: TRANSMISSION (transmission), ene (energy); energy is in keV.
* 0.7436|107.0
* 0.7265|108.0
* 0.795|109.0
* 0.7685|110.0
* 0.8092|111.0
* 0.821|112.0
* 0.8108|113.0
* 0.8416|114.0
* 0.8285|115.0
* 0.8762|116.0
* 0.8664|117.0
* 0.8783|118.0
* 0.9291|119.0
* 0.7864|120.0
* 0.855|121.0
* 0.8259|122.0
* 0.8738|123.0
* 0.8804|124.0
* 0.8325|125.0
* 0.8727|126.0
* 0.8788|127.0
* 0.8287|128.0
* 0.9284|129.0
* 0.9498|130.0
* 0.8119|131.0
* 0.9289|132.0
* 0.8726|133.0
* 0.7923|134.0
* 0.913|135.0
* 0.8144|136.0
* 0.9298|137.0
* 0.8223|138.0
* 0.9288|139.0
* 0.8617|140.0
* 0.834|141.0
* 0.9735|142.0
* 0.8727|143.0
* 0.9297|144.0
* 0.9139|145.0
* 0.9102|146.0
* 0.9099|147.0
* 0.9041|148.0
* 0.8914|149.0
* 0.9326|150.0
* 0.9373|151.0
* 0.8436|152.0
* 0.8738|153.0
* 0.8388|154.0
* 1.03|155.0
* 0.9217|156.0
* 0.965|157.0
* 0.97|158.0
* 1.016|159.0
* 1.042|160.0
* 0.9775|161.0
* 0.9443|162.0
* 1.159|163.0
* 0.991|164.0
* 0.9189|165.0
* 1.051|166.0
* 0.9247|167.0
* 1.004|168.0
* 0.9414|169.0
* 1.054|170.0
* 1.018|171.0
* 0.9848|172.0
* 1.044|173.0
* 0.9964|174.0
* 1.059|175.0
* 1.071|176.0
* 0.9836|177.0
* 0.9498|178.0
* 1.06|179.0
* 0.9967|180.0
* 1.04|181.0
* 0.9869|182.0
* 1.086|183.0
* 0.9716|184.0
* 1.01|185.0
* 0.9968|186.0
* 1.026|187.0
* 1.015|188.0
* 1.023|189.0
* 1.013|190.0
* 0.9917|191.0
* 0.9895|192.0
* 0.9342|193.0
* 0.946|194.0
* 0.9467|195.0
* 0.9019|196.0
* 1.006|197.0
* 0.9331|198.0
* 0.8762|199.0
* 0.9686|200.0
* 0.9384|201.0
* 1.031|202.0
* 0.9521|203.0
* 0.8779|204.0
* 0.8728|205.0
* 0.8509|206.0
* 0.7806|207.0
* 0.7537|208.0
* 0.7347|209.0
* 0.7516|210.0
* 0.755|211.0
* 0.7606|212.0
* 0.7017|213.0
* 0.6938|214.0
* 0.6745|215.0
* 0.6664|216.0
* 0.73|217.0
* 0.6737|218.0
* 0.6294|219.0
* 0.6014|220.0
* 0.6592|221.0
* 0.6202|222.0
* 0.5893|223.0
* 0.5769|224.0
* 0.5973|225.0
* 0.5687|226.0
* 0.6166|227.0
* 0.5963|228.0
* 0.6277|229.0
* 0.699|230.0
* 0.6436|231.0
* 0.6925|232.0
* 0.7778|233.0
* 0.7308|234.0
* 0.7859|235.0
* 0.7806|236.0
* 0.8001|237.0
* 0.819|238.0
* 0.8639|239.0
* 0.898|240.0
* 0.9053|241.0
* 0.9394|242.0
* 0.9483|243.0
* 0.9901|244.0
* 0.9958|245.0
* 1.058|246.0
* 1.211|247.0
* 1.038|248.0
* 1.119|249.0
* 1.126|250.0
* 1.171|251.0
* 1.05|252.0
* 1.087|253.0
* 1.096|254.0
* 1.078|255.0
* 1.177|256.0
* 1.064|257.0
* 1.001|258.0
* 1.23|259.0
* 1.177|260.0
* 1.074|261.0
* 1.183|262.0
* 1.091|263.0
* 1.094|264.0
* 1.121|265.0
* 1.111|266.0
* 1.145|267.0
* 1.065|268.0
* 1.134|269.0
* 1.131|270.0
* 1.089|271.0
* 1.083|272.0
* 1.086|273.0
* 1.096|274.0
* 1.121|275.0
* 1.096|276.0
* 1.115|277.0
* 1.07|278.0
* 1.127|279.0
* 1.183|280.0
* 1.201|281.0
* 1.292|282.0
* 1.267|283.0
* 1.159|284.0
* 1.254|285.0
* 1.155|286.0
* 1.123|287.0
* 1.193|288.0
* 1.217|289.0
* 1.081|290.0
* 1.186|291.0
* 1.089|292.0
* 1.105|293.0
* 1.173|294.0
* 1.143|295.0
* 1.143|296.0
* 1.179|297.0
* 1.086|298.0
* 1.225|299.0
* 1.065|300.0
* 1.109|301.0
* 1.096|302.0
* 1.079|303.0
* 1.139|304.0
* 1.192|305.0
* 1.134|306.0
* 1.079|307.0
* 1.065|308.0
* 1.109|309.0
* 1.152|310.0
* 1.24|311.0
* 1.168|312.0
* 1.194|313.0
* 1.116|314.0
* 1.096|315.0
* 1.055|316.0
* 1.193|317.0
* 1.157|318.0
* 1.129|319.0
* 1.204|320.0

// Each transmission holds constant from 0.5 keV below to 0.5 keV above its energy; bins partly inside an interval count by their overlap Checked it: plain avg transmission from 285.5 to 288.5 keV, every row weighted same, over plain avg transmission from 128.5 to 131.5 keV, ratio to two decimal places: 1.29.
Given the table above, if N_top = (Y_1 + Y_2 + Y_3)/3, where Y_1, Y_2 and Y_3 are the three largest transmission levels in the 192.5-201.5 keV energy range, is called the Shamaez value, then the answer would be 0.97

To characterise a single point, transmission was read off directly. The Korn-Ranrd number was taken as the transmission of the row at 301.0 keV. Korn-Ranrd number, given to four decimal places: 1.1090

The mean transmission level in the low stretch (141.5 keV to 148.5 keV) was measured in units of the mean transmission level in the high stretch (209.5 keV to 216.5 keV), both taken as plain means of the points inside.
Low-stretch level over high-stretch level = 1.3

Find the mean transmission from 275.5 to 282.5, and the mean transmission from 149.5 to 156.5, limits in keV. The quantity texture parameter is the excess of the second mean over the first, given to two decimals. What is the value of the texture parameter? -0.24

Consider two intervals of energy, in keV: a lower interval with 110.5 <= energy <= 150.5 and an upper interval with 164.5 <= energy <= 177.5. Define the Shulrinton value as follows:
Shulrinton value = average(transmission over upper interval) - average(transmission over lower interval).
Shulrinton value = 0.13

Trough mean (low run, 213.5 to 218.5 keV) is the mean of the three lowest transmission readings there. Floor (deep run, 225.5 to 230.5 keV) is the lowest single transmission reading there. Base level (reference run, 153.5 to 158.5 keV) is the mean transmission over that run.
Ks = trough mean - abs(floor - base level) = 0.30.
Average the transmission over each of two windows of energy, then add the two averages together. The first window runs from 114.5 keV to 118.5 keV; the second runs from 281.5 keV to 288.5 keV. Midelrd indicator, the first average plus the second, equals 2.07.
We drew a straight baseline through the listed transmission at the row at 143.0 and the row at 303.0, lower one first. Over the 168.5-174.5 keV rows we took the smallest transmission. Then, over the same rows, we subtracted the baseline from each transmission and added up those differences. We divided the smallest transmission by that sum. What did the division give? 1.6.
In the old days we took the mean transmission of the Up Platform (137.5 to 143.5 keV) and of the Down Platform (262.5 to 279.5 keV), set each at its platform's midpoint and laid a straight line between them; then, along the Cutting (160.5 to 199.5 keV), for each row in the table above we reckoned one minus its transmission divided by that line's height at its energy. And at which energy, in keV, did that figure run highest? 199.0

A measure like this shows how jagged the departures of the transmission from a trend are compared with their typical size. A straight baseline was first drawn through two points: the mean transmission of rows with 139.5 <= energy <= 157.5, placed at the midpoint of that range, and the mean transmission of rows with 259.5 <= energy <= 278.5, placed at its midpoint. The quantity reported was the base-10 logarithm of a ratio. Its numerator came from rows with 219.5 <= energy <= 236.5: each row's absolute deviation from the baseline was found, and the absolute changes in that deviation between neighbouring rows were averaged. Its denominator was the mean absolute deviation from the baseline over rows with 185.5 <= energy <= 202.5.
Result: -0.03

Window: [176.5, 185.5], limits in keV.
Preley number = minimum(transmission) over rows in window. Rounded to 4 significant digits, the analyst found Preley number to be 0.9498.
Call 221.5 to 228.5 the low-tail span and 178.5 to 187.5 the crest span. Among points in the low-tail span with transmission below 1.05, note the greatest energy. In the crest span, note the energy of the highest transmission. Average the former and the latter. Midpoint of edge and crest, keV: 205.5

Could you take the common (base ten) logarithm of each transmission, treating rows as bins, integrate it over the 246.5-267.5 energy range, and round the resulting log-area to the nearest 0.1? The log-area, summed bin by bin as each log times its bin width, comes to 1.0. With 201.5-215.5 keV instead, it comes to -1.4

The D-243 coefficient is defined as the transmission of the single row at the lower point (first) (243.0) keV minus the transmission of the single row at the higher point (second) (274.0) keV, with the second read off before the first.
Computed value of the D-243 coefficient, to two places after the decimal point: -0.15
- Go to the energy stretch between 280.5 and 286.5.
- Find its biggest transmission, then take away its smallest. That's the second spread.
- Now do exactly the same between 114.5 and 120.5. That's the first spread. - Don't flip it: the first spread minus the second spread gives 0.01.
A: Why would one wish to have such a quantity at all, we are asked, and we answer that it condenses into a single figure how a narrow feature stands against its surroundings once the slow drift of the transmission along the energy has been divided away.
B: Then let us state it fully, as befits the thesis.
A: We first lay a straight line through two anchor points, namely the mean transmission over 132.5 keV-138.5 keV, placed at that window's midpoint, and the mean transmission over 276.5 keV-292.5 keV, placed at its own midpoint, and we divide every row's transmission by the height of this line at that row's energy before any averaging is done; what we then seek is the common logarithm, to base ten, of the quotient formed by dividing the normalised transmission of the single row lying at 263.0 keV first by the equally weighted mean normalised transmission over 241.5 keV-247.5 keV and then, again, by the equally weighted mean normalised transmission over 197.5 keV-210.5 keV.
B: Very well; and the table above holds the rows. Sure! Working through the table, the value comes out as 0.073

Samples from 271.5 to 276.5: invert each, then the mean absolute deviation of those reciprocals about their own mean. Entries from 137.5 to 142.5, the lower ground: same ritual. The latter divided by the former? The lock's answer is 8.3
